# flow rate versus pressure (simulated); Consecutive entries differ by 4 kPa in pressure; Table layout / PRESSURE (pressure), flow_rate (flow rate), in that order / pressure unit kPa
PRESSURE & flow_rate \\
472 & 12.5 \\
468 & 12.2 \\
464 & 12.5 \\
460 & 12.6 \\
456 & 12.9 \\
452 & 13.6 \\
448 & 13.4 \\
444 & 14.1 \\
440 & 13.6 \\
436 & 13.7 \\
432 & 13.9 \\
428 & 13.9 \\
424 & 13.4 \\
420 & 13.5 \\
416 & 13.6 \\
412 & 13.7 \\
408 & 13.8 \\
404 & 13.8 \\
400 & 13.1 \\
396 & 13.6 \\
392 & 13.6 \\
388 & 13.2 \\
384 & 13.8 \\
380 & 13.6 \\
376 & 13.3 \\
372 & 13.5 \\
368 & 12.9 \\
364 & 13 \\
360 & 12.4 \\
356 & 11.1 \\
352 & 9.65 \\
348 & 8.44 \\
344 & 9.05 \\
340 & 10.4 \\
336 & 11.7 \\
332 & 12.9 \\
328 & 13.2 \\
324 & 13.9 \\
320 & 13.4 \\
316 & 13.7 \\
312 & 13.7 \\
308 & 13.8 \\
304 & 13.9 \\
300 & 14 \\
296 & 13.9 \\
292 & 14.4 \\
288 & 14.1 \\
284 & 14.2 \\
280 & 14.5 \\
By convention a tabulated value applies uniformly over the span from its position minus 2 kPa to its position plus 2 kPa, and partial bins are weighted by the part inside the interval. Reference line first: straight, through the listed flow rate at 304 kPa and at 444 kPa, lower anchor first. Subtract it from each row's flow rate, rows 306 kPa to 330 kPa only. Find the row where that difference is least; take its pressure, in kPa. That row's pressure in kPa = 328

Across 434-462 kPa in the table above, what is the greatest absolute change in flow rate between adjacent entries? 0.70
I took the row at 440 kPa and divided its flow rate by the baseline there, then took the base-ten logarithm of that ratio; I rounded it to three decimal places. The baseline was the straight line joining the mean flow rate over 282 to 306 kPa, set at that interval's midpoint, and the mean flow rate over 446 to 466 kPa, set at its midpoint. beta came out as 0.016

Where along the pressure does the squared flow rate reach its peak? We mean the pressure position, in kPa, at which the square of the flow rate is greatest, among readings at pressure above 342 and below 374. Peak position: 372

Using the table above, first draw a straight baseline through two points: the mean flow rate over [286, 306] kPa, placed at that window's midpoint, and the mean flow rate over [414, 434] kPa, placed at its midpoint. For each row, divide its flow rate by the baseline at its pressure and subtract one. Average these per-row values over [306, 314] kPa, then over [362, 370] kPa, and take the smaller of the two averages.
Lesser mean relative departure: -0.0644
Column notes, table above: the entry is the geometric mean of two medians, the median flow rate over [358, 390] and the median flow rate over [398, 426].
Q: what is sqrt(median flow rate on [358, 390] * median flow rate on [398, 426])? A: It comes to 13.4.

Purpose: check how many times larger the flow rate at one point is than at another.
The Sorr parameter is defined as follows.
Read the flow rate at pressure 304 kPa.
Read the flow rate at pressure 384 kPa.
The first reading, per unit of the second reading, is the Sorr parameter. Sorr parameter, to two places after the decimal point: 1.01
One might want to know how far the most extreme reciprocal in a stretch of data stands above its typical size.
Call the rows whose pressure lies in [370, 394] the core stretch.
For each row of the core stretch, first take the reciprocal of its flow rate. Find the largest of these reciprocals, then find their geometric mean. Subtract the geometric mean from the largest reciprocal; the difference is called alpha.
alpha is 0.0017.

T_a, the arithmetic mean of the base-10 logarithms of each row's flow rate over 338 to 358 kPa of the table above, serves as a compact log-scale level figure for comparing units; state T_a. 0.99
